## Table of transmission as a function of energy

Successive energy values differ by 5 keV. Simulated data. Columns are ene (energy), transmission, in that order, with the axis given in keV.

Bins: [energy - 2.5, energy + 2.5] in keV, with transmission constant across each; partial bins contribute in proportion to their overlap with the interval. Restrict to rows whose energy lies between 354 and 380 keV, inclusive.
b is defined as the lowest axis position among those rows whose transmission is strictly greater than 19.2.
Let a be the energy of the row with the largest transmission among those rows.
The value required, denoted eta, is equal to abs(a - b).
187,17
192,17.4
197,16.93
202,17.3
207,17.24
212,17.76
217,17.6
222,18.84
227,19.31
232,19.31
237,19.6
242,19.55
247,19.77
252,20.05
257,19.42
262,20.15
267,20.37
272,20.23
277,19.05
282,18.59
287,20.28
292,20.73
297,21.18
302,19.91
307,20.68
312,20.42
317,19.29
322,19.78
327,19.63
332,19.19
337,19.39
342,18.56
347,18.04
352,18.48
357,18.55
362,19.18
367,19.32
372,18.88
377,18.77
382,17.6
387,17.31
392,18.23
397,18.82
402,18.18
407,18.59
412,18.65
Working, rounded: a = 367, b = 367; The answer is 0 keV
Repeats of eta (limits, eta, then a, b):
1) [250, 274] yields 15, 267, 252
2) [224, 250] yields 20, 247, 227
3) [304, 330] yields 0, 307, 307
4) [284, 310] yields 10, 297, 287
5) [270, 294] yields 20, 292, 272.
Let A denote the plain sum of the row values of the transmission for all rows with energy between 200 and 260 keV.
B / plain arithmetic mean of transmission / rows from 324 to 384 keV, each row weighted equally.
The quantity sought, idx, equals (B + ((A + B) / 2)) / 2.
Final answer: 70.5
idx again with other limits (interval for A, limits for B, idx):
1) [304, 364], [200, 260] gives 71.9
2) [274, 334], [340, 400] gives 73.5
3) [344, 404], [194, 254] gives 69.3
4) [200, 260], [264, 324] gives 71.5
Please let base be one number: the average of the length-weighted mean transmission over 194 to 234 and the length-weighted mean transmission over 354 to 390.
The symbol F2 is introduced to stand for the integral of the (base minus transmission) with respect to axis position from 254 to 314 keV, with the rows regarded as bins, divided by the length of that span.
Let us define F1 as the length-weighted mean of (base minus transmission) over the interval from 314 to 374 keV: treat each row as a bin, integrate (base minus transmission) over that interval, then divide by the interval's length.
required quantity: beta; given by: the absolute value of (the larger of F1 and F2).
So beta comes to 0.78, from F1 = -0.8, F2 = -1.82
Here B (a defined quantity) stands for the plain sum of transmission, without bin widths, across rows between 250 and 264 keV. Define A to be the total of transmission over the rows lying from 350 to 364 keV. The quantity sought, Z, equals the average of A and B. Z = 57.9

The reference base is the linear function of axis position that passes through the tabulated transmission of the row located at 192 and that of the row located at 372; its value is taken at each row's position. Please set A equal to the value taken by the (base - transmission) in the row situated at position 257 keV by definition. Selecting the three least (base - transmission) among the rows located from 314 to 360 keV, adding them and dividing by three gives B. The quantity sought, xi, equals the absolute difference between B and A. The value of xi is 0.4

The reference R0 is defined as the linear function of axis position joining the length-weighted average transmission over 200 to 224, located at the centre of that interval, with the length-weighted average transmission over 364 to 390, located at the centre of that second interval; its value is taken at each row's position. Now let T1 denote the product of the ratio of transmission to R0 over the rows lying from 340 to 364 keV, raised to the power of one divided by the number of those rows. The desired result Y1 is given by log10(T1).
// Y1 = 0.01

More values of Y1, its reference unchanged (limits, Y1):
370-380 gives 0.01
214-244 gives 0.03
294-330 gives 0.05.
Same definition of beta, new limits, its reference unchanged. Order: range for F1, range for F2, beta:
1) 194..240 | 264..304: 0.05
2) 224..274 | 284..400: 0.96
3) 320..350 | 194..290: 0.76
